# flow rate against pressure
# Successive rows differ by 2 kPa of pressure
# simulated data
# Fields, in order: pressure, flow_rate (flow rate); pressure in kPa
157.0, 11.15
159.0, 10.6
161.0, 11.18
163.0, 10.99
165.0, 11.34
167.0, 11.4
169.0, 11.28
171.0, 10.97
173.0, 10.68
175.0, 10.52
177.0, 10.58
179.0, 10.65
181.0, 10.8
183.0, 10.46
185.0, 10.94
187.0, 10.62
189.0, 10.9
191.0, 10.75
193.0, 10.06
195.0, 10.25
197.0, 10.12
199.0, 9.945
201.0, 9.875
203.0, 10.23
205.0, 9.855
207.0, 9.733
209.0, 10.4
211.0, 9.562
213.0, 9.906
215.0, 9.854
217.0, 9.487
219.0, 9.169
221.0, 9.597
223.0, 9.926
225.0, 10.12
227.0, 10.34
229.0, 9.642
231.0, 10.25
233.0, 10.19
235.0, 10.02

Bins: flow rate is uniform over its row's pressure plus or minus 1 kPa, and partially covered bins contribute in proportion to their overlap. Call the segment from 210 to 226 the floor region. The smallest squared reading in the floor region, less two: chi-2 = 82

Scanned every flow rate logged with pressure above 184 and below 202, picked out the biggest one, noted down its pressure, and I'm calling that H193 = 185.0 kPa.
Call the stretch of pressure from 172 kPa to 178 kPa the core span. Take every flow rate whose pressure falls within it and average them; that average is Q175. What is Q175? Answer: 10.6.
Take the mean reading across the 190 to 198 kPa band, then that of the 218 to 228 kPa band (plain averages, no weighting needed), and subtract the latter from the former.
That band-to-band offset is 0.46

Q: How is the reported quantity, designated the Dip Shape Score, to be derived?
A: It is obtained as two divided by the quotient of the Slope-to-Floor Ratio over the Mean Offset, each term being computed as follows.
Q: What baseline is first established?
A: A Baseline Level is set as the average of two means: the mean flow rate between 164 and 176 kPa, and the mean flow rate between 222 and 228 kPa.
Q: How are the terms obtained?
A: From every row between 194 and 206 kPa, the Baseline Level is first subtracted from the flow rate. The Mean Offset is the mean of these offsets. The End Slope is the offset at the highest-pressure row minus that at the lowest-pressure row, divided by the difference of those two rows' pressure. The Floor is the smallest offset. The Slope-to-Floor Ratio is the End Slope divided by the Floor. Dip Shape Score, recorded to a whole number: -20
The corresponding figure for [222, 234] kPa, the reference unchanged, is 36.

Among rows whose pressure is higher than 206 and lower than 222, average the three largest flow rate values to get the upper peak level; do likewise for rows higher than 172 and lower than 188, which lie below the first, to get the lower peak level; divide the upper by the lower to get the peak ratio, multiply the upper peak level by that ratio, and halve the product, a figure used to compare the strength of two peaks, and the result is 4.68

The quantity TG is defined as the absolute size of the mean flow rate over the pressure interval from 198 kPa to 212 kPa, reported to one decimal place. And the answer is 9.9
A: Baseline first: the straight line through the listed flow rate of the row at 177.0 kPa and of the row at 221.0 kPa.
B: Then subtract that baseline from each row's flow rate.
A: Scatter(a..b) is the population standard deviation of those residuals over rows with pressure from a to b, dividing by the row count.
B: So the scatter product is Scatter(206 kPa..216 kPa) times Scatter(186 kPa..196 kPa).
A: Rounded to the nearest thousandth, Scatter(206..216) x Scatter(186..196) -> 0.076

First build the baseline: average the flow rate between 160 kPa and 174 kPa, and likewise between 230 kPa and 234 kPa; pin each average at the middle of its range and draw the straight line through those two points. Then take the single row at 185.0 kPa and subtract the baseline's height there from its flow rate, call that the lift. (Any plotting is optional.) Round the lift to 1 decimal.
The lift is 0.1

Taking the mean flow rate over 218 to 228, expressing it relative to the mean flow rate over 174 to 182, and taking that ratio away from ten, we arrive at 9.08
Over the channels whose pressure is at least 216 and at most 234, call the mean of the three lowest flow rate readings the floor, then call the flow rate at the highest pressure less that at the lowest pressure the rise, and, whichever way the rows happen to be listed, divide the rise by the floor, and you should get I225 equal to 0.075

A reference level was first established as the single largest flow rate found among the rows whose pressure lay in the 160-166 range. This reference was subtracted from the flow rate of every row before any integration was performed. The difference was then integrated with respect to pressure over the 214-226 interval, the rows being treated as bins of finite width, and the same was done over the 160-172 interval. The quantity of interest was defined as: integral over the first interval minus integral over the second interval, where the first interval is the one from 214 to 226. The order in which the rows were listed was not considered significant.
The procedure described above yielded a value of -18.0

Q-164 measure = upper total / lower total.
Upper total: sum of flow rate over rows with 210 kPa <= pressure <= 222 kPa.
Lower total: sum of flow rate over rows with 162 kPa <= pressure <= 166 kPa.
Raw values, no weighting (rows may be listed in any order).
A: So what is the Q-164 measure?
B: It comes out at 2.6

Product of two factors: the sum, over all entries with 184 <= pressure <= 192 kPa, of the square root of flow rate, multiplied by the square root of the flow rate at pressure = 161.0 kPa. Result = 44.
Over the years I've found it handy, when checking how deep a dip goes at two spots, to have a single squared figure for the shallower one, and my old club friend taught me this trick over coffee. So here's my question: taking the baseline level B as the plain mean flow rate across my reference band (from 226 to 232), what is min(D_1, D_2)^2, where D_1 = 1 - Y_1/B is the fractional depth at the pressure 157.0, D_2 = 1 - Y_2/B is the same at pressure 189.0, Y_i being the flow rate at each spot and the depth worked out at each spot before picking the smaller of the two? 0.0113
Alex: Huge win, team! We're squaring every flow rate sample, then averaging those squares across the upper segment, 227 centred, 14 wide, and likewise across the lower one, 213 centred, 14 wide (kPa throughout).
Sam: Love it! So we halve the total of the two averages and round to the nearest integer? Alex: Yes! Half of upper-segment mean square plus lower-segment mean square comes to 98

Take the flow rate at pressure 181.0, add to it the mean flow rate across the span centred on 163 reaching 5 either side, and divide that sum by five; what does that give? 4.38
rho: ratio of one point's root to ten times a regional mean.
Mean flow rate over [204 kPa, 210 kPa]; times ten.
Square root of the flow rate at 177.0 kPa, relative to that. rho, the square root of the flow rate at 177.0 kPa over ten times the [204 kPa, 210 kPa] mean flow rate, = 0.0325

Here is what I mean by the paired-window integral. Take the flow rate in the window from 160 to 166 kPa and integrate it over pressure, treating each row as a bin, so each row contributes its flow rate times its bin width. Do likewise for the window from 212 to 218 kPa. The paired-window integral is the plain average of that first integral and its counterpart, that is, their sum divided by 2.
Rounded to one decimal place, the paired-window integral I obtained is 62.8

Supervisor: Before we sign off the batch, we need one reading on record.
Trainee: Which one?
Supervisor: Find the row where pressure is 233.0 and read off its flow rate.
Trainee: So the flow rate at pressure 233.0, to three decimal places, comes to 10.190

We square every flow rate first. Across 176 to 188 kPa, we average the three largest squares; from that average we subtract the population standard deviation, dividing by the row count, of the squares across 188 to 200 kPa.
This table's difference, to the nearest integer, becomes 109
